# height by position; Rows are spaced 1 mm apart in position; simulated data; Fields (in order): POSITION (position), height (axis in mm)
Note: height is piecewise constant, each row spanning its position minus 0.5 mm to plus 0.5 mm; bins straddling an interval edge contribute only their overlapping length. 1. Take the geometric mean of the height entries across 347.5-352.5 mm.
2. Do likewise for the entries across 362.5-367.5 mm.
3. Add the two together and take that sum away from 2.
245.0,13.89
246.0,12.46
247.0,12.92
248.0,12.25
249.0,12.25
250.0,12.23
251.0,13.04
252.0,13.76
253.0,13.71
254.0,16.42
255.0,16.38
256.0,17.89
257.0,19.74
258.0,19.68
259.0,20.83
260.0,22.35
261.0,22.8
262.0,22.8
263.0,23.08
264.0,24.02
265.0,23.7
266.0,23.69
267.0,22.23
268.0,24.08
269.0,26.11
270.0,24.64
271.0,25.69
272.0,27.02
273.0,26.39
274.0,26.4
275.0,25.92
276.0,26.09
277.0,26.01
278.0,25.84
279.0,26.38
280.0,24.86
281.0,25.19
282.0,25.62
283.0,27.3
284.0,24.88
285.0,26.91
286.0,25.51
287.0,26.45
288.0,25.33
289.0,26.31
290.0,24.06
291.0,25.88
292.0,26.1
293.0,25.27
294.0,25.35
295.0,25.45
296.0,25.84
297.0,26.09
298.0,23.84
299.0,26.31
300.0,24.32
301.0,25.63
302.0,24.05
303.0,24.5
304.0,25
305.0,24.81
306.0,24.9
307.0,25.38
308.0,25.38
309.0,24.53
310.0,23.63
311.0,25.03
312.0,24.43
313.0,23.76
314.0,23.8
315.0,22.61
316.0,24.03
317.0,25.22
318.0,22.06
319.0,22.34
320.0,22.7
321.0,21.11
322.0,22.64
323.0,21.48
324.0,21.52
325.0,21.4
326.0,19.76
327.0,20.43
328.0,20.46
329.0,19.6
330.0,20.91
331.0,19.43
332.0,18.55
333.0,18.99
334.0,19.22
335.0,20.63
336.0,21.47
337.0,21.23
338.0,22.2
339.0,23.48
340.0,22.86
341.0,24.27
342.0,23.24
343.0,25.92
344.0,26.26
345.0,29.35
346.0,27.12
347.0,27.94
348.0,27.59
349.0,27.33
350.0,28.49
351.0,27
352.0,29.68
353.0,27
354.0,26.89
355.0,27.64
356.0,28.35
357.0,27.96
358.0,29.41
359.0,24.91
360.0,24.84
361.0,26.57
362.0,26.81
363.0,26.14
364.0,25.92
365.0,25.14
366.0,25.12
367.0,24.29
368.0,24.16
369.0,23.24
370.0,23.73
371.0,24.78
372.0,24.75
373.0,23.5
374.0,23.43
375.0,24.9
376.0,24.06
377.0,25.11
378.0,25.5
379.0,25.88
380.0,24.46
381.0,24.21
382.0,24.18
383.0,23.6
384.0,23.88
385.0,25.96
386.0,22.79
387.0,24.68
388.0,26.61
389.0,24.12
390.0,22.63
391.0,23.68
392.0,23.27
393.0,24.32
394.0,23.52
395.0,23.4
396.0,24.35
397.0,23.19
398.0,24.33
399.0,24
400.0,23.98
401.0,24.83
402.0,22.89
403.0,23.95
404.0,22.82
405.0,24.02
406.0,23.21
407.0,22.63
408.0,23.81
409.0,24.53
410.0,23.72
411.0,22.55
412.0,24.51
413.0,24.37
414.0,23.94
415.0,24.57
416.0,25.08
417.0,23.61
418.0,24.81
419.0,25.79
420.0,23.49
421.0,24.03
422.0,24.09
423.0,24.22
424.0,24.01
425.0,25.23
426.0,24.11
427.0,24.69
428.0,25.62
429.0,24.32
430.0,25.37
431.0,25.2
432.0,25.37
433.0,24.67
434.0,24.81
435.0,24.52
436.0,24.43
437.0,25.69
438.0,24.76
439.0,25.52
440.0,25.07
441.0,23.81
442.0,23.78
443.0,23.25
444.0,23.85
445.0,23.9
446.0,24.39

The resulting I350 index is -51.3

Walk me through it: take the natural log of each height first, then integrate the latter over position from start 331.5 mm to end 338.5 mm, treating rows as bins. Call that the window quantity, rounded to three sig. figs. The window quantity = 21.1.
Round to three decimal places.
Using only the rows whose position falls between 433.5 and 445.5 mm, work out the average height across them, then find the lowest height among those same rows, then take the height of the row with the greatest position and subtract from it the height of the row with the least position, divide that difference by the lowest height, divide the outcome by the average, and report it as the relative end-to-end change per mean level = -0.002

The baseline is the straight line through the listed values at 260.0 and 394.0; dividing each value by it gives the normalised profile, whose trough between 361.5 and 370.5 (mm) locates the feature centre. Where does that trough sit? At 369.0 mm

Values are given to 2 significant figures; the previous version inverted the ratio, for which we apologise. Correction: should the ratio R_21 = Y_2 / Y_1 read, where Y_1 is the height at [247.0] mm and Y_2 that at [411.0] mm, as 1.7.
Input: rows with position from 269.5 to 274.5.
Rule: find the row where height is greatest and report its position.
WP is 272.0 mm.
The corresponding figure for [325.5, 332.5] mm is 330.0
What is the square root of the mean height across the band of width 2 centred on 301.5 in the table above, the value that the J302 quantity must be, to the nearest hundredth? 4.98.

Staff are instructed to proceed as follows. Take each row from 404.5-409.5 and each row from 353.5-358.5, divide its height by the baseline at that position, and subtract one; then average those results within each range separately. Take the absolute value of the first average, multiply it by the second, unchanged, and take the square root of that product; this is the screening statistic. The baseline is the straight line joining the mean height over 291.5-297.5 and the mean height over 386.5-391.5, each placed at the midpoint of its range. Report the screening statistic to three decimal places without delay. 0.049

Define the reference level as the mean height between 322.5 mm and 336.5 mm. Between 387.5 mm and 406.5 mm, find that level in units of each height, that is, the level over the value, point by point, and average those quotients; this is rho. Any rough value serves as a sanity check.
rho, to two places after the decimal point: 0.85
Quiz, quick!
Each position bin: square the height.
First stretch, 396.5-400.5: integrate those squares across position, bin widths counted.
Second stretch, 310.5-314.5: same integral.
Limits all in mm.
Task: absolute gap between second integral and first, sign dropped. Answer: 74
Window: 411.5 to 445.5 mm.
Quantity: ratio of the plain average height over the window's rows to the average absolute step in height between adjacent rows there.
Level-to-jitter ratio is 36.4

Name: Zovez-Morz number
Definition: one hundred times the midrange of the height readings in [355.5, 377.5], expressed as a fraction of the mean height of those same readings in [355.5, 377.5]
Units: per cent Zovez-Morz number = 104.0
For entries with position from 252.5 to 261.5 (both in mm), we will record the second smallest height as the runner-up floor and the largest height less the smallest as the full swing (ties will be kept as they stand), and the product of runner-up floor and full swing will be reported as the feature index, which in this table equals 149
